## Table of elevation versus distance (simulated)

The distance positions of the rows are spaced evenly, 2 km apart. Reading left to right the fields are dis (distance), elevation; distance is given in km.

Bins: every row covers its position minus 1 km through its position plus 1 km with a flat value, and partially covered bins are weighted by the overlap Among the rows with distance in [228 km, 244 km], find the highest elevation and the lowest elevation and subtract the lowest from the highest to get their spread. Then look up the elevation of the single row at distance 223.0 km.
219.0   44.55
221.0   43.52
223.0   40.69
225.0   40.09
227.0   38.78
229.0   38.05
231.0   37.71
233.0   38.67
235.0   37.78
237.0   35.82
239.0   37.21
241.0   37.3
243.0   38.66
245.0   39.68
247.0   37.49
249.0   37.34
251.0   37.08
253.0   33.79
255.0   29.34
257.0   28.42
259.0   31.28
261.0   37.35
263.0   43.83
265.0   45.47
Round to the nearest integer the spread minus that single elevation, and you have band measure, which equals -38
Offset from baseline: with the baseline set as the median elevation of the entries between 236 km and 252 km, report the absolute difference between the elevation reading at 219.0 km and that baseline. 7.2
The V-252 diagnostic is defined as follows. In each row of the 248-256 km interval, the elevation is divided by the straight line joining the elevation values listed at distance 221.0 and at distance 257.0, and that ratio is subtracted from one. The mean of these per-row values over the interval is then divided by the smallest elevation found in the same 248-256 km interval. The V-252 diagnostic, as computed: -0.004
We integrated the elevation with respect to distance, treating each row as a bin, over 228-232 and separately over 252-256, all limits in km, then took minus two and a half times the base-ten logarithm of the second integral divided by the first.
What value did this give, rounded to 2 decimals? 0.20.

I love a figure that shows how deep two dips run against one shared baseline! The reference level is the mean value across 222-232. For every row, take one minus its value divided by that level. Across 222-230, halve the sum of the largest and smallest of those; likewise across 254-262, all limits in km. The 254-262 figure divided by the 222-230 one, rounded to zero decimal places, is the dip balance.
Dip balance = -20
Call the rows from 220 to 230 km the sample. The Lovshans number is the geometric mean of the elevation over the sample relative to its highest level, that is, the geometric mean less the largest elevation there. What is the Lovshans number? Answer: -3.3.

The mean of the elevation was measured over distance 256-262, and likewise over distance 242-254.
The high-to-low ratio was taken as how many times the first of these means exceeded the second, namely 0.87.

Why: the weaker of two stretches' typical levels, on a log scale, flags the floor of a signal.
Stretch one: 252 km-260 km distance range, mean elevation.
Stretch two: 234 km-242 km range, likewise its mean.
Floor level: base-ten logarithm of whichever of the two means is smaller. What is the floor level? 1.49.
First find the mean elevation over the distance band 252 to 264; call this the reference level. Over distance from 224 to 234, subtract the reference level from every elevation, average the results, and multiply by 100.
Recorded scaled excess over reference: 466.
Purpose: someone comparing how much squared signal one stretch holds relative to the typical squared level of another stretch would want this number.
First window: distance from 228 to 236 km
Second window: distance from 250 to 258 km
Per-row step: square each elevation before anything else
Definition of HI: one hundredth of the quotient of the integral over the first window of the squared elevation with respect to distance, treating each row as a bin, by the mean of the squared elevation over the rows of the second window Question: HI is 0.111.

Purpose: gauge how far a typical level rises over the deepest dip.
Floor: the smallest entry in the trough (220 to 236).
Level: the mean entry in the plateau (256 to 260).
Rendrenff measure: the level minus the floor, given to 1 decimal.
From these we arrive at -7.9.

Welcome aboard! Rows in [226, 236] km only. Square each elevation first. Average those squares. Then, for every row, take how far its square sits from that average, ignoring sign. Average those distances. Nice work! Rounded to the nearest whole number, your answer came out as 32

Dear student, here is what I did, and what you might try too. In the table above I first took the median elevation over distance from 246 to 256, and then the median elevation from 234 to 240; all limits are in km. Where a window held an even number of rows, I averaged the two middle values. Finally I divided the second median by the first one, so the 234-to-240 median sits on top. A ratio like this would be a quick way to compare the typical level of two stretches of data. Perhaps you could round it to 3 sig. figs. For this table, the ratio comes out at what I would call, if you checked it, 1.00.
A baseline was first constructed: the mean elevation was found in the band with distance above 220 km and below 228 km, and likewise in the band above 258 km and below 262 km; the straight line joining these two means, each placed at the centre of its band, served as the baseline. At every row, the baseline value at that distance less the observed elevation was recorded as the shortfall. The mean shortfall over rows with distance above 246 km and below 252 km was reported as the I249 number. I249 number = -1.0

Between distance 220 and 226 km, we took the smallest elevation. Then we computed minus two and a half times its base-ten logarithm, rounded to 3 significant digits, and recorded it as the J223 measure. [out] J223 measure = -4.01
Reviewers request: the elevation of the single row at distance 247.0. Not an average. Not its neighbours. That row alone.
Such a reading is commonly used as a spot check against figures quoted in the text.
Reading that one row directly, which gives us 37.49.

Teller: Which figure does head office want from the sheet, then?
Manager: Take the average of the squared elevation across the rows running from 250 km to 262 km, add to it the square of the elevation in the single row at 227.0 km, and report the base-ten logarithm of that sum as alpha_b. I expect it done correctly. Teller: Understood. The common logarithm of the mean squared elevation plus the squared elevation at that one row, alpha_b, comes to 3.41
